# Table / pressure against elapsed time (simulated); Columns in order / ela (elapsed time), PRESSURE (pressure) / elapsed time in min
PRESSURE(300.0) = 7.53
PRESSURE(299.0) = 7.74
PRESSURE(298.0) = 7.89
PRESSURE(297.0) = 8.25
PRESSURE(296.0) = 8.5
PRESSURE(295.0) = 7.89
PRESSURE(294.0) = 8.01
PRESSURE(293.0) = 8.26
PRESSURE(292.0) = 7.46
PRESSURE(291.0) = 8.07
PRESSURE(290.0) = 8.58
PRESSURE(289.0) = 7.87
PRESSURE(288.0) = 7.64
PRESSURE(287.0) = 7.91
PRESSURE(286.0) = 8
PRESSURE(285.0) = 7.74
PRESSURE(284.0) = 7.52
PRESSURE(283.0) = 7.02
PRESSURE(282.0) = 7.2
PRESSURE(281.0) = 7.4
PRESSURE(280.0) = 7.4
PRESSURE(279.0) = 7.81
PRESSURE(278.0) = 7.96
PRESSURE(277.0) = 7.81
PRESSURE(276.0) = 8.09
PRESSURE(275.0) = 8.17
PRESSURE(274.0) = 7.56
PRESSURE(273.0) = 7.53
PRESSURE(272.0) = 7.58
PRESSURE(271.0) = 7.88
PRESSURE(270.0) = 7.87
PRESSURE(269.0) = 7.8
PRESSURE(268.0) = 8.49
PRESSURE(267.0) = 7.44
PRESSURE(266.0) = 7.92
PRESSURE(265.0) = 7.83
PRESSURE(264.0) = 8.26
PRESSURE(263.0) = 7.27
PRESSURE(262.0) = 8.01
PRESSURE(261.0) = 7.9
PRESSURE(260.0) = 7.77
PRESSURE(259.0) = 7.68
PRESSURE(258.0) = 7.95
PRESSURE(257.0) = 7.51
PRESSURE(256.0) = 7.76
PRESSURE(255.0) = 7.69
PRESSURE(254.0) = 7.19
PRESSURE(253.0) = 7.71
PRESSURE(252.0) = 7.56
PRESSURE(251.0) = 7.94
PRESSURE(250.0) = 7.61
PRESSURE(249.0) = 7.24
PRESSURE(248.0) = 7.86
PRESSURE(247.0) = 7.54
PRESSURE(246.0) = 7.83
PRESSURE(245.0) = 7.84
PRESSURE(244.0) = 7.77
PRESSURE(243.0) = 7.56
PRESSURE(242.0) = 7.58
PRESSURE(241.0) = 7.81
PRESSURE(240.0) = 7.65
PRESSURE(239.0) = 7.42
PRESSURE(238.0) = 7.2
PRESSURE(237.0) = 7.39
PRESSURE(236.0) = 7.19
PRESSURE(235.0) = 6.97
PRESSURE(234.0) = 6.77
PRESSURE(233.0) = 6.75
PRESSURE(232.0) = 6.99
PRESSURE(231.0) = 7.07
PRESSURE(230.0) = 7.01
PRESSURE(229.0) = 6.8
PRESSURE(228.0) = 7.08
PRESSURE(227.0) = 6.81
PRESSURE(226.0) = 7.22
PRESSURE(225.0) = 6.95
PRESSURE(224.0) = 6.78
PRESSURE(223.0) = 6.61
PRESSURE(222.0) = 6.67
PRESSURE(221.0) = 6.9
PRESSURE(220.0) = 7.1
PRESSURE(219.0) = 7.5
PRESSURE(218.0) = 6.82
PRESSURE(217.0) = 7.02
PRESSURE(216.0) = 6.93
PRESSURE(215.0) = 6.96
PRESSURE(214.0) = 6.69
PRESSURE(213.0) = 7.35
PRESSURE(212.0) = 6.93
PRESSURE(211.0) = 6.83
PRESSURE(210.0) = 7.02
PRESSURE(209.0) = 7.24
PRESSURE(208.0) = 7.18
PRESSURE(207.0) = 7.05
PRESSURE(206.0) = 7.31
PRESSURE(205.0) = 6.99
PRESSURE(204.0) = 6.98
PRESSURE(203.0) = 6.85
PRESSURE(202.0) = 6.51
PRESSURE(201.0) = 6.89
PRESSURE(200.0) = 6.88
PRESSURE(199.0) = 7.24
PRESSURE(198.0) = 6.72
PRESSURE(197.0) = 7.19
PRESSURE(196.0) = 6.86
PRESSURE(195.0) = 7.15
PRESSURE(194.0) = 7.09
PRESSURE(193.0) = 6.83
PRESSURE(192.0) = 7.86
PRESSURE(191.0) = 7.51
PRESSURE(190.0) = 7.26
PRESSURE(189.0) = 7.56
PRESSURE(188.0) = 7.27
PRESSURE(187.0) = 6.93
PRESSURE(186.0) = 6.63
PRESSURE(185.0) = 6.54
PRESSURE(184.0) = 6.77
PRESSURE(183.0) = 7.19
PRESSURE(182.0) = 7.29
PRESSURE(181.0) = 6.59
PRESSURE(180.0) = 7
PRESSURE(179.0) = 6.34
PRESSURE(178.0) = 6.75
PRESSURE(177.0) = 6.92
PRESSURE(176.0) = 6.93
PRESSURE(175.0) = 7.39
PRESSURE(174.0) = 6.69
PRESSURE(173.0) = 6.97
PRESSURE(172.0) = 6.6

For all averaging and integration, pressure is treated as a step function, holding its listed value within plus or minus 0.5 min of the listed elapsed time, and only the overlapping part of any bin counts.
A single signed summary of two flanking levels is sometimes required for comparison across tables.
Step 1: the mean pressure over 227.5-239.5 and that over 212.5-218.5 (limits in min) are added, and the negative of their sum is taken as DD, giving -14.0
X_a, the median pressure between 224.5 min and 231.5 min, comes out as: 7.01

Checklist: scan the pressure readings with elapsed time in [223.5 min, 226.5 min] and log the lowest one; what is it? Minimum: 6.78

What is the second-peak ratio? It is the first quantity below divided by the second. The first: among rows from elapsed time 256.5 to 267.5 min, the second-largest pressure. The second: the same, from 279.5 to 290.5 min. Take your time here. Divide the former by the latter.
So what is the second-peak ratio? 1.00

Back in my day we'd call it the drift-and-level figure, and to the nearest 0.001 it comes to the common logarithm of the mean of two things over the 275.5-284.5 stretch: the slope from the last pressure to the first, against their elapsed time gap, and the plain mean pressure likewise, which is 0.574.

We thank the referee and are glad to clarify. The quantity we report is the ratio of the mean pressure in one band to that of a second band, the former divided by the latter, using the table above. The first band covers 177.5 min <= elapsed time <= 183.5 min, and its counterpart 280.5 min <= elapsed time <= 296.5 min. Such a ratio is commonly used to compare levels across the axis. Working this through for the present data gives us 0.878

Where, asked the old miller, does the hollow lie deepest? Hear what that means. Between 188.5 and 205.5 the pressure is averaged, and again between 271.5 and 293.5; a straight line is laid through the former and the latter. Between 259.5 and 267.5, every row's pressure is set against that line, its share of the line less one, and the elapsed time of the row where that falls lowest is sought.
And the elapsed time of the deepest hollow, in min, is 263.0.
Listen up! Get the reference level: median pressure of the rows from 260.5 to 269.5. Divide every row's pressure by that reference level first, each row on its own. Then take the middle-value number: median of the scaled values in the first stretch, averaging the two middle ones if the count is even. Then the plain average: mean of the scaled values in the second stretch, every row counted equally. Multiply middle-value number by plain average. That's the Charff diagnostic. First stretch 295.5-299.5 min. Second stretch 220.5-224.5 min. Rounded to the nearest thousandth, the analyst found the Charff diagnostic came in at 0.872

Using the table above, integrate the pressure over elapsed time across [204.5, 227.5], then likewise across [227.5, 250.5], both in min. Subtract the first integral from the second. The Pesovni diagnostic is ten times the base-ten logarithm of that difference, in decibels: 9.1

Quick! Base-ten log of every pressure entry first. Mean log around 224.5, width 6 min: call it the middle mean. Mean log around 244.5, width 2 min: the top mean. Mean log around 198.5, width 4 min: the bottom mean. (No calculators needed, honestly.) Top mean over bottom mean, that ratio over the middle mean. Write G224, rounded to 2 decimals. 1.26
